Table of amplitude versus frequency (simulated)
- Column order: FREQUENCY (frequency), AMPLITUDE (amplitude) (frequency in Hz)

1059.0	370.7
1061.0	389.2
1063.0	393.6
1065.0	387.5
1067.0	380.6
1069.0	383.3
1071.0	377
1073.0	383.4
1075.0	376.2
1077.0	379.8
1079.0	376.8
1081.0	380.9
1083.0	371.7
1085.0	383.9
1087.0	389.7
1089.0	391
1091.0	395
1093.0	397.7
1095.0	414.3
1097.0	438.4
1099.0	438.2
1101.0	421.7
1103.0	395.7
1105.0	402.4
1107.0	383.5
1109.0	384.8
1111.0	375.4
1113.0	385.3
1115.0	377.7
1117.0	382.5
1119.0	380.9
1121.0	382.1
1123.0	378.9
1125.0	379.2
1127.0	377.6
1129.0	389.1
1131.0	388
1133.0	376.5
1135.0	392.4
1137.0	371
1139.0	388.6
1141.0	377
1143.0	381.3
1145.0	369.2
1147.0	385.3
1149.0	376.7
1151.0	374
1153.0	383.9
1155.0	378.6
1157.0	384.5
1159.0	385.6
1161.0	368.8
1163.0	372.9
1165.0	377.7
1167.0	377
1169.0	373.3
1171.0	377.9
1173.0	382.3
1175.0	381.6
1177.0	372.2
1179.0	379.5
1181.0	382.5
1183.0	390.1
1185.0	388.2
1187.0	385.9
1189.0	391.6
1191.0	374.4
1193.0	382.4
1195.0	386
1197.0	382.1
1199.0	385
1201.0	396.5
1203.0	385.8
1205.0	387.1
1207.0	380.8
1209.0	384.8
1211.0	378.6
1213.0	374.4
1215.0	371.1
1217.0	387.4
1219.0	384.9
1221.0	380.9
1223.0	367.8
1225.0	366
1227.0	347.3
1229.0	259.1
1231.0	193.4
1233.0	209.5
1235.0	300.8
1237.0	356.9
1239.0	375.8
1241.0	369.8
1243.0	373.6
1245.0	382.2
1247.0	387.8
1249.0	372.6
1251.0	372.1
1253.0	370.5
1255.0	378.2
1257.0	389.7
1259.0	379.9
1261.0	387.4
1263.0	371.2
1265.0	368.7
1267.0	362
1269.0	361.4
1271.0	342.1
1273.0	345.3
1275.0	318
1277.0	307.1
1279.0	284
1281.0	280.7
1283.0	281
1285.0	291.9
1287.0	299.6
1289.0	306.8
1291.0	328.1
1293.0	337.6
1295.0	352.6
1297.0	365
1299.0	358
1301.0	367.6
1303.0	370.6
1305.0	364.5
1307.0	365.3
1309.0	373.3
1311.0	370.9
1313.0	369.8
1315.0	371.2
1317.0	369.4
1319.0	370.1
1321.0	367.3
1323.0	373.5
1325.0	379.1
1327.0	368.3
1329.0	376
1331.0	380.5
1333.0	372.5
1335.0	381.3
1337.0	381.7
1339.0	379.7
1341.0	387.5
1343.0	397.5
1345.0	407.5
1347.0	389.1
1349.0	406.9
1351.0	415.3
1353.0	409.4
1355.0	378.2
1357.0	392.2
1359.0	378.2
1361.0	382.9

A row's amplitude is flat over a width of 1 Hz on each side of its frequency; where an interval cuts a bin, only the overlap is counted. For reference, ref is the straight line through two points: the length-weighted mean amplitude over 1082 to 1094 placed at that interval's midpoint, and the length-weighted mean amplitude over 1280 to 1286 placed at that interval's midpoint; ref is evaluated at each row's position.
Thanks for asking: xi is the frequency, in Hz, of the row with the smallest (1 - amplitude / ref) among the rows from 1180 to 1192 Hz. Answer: 1189.0 Hz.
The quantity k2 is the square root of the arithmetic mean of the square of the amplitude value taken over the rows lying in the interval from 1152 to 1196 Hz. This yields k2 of 381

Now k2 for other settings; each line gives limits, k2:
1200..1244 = 356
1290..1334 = 366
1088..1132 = 394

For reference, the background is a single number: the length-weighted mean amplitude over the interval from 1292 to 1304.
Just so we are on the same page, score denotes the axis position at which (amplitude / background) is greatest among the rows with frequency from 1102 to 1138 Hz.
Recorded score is 1105.0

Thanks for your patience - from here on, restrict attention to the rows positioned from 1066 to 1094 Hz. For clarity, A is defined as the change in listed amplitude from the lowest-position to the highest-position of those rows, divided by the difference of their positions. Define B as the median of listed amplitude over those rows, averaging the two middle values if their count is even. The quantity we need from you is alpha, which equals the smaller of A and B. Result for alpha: 0.7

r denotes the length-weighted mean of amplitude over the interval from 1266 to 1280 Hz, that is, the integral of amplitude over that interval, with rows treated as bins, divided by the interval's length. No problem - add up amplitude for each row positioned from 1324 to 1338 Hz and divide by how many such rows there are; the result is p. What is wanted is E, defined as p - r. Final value 46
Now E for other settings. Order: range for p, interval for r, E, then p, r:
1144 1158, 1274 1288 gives 84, 379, 295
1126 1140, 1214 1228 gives 11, 383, 372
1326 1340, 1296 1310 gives 11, 377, 366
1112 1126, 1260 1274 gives 18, 381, 363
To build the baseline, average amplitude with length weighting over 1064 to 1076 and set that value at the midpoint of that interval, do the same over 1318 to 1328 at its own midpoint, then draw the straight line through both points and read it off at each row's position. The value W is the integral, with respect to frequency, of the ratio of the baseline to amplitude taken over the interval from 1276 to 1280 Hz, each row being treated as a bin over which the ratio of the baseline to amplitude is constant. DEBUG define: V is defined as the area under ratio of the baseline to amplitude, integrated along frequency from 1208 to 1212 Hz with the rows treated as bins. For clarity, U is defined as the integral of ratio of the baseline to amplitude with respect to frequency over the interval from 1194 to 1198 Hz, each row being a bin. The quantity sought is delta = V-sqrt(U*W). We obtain -0.51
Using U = 3.92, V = 3.94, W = 5.06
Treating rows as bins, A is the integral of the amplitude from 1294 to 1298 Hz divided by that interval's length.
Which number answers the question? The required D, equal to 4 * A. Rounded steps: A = 359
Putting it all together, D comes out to 1435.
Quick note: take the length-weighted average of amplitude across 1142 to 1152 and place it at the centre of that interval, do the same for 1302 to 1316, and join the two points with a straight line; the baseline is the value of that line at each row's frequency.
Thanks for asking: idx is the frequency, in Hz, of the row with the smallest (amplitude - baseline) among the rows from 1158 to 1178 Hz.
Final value 1161.0 Hz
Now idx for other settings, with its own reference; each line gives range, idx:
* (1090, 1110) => 1107.0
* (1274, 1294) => 1281.0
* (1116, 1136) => 1133.0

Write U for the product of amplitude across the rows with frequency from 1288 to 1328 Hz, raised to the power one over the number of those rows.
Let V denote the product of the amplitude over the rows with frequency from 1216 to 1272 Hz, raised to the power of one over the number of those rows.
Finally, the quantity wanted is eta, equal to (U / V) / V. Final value 0.0030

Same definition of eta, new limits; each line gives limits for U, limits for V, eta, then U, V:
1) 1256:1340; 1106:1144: 0.0024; 353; 382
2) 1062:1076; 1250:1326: 0.0031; 383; 350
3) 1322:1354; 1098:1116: 0.0025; 388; 396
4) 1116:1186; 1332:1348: 0.0025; 380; 387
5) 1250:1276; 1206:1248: 0.0031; 365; 343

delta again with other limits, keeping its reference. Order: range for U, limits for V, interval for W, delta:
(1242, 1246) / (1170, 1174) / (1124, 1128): -0.02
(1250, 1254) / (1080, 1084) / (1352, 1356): 0.15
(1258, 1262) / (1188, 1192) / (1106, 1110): 0.01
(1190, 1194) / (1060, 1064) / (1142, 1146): -0.11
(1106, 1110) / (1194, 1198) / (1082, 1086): -0.07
